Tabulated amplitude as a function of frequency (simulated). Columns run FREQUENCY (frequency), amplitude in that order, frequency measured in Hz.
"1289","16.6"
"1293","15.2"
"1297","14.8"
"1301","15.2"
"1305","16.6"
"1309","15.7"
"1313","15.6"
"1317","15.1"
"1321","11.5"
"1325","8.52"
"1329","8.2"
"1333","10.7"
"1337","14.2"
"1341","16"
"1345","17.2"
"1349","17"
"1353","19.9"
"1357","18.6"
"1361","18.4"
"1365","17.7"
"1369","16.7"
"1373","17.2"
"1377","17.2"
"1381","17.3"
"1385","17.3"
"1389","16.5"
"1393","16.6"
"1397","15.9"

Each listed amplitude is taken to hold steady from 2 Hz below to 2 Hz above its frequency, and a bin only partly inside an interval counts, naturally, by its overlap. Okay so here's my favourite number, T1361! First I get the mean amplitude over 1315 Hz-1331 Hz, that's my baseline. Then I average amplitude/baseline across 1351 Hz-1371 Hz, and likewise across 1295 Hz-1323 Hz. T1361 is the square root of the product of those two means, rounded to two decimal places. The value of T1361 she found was 1.52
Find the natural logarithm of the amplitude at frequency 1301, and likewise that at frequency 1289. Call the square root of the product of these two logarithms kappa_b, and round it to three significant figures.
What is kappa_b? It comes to 2.76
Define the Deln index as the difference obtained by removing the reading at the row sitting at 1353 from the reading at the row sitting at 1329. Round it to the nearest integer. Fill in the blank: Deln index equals -12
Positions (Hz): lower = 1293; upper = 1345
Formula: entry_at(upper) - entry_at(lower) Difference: 2.0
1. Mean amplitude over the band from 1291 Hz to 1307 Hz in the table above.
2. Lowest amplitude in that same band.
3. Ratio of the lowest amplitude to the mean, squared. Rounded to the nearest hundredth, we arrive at 0.92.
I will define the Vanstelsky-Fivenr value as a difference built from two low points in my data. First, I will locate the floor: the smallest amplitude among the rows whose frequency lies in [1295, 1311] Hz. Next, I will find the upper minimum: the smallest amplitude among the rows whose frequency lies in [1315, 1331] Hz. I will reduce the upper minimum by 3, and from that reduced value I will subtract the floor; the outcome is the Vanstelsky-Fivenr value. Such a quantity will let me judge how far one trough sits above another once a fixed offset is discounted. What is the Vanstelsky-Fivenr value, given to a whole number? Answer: -10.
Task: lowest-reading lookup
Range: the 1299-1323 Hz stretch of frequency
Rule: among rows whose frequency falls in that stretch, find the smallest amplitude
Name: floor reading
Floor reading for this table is 11.5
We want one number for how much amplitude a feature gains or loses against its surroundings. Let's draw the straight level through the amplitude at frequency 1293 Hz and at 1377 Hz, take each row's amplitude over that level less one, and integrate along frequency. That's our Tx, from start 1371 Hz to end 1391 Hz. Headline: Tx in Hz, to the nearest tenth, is -0.2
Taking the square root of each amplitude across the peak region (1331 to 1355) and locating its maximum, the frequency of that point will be 1353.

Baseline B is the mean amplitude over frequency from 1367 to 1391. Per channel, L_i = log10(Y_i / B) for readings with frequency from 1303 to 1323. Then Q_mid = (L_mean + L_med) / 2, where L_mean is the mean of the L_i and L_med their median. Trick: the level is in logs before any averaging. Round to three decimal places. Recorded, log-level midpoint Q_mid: -0.050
